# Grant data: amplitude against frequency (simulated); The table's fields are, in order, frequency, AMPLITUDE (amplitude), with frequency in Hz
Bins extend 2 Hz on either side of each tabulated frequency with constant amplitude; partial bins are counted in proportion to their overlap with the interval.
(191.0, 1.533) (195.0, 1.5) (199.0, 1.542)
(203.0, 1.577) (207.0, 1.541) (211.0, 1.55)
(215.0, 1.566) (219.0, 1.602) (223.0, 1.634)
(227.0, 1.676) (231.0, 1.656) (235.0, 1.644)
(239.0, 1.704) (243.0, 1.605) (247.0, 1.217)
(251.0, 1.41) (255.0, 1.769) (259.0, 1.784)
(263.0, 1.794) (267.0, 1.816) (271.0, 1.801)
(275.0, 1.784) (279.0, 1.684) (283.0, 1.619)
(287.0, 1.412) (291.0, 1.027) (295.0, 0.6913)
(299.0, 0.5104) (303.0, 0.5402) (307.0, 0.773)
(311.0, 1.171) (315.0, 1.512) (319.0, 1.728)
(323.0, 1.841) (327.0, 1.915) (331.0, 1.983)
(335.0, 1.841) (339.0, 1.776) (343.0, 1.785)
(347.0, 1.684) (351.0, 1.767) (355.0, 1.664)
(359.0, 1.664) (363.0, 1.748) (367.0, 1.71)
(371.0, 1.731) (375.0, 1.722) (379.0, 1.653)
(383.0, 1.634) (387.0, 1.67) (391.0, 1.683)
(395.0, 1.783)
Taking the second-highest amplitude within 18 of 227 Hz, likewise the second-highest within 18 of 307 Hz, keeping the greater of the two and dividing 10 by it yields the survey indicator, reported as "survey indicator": 5.79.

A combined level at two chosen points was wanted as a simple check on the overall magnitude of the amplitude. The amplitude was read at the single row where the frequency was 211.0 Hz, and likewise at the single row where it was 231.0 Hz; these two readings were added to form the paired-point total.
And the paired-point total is 3.21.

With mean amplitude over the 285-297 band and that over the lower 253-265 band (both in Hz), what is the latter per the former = 1.71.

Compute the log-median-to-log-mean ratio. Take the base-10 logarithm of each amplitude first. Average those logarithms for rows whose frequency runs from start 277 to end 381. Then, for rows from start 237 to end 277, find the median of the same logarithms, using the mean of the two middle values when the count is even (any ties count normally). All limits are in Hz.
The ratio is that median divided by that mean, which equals 1.6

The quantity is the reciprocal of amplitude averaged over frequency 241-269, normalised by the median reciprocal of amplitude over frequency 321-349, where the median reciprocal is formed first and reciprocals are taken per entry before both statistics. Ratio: 1.2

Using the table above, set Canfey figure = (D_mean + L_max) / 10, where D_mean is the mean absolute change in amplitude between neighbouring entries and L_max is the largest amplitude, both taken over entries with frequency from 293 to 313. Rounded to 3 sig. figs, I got 0.138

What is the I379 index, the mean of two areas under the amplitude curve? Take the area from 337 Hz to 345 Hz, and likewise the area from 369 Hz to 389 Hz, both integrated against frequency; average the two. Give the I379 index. 23.9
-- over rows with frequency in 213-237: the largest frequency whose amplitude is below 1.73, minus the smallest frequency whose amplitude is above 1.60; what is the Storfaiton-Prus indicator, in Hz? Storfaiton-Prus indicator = 16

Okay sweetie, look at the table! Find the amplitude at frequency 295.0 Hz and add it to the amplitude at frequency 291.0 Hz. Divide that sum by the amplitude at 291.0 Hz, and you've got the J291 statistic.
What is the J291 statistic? 1.67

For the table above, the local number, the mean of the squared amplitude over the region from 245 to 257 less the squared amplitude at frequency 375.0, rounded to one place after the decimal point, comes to -0.8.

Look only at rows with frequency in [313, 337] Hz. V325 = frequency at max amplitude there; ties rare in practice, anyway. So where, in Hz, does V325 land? 331.0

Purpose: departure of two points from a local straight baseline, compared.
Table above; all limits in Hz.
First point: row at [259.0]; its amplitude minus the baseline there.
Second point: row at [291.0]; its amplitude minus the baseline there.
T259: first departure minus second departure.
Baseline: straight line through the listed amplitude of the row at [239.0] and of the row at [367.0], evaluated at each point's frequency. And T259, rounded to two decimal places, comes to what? 0.76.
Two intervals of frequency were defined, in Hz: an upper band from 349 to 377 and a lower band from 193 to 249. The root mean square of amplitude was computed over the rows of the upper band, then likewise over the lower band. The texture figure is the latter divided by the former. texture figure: 0.92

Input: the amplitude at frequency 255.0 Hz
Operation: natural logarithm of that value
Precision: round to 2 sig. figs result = 0.57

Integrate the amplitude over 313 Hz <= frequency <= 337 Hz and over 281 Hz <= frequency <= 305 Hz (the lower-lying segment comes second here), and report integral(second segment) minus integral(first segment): -20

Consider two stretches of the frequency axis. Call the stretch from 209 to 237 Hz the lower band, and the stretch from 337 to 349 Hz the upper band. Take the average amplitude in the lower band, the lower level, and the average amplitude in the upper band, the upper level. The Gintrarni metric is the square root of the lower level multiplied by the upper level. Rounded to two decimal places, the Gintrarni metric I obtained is 1.68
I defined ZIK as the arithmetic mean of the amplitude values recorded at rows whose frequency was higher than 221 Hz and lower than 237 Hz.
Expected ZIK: 1.65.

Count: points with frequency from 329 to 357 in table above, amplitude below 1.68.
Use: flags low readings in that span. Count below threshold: 1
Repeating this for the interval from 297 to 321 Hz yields 5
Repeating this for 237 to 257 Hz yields 3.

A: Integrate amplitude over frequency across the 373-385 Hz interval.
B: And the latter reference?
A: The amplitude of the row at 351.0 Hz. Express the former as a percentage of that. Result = 1134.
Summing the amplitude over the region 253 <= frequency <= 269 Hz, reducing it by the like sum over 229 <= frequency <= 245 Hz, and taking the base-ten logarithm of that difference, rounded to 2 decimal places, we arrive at -0.26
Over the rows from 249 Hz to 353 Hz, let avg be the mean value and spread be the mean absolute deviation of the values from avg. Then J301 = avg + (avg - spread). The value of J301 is 2.7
